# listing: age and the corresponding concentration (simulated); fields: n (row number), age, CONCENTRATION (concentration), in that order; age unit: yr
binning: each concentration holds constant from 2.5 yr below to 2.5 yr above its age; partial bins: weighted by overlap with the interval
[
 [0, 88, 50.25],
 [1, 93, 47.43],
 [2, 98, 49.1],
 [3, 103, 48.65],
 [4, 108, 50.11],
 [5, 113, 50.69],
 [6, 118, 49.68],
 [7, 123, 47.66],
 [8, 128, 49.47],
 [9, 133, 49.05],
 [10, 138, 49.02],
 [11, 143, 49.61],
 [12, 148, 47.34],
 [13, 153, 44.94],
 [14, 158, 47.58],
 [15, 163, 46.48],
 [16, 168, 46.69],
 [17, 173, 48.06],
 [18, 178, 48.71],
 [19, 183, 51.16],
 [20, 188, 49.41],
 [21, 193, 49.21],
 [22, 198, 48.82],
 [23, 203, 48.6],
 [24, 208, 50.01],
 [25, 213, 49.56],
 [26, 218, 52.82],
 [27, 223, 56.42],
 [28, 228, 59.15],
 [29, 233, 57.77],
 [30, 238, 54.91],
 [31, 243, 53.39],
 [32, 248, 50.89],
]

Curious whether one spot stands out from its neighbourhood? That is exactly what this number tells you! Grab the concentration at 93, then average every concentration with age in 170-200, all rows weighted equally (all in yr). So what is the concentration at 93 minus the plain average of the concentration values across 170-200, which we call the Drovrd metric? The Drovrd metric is -1.8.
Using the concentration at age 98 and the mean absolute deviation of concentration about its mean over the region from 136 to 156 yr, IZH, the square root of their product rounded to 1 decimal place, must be 8.8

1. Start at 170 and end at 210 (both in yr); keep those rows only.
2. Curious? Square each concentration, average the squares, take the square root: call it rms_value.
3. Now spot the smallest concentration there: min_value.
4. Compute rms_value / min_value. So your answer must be 1.02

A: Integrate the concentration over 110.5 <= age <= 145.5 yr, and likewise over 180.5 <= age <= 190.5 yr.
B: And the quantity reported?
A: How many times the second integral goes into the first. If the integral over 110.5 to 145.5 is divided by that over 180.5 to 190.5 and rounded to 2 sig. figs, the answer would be 3.4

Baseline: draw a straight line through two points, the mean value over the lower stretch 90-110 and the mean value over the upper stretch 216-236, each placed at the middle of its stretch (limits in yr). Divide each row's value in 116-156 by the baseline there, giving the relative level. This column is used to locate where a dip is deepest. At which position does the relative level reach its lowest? 153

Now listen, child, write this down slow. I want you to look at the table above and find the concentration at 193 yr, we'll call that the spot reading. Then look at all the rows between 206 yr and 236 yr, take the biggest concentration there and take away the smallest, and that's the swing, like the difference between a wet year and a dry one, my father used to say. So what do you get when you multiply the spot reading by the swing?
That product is 472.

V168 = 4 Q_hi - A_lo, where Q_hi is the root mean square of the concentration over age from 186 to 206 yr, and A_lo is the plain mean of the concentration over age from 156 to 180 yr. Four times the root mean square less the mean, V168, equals 149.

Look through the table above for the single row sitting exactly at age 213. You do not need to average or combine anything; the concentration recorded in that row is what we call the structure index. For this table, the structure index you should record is 49.56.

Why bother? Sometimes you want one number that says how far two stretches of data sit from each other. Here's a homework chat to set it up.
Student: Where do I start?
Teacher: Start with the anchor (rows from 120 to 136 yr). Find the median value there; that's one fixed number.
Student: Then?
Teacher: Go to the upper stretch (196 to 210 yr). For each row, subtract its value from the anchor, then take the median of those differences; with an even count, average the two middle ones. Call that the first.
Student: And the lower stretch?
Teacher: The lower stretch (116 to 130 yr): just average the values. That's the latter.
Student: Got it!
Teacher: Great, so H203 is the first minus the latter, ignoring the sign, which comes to 48.7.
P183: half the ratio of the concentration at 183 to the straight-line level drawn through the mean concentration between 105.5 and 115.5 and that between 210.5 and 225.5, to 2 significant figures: 0.49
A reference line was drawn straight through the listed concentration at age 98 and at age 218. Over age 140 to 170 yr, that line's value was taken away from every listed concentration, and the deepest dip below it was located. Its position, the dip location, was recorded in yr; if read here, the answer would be 153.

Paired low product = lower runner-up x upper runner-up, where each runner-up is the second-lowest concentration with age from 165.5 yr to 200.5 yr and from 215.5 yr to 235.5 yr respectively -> 2712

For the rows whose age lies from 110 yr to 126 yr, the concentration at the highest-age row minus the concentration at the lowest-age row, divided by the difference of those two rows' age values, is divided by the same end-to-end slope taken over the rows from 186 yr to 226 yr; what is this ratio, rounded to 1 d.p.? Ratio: -1.5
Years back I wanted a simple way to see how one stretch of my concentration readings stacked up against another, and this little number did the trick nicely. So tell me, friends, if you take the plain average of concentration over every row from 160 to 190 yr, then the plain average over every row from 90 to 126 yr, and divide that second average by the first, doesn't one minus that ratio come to -0.01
